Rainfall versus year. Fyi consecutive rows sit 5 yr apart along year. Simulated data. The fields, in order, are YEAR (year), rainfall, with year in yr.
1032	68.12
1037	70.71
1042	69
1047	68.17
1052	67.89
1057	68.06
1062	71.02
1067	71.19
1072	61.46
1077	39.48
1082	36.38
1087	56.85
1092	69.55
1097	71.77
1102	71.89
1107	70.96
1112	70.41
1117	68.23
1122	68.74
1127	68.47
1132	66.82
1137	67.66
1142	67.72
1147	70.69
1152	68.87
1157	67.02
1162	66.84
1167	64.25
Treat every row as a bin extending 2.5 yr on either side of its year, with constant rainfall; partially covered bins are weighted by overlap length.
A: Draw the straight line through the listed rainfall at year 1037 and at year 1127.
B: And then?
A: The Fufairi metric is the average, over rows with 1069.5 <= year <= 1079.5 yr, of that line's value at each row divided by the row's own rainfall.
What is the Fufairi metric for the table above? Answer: 1.5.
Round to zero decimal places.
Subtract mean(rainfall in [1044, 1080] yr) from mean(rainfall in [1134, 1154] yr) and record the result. 5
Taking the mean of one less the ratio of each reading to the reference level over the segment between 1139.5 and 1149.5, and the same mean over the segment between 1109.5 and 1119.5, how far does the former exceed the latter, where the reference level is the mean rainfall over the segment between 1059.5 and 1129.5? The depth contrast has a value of 0.002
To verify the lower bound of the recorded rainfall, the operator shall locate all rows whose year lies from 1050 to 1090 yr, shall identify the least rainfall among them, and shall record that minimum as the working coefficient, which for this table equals 36.38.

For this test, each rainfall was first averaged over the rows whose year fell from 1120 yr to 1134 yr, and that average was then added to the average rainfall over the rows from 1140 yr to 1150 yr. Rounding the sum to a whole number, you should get 137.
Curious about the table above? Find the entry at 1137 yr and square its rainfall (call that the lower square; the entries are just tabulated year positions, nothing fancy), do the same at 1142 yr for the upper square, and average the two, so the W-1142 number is 4582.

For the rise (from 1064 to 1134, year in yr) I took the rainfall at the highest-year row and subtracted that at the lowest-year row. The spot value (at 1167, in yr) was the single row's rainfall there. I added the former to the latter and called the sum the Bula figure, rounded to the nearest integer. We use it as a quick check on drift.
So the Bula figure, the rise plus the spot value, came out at 60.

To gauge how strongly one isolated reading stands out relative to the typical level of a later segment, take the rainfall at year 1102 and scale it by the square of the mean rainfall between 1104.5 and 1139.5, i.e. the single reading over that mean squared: 0.0152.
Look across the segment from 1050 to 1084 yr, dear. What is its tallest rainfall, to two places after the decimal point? 71.19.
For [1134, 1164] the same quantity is 70.69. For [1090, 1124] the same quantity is 71.89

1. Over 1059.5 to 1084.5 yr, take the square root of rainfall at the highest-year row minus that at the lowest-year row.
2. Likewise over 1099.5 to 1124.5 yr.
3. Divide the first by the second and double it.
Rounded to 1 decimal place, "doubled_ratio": 25.5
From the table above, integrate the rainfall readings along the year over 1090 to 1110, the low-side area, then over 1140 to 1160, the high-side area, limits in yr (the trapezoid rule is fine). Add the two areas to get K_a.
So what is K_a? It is 2792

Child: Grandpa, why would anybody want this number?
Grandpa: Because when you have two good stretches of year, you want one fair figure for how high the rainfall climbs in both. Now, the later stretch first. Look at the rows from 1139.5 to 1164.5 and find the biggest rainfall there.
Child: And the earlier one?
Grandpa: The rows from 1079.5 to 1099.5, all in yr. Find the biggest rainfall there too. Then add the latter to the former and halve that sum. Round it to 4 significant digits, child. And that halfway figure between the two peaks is 71.23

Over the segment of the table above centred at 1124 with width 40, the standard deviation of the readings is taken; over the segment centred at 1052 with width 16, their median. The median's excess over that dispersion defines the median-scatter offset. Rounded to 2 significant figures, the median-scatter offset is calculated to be 67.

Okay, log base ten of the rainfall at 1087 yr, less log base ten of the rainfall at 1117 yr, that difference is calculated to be -0.079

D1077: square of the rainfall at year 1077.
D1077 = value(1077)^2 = 1559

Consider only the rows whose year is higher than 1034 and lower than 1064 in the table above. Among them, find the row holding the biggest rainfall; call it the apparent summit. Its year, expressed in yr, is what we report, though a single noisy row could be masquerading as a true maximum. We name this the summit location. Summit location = 1062 yr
